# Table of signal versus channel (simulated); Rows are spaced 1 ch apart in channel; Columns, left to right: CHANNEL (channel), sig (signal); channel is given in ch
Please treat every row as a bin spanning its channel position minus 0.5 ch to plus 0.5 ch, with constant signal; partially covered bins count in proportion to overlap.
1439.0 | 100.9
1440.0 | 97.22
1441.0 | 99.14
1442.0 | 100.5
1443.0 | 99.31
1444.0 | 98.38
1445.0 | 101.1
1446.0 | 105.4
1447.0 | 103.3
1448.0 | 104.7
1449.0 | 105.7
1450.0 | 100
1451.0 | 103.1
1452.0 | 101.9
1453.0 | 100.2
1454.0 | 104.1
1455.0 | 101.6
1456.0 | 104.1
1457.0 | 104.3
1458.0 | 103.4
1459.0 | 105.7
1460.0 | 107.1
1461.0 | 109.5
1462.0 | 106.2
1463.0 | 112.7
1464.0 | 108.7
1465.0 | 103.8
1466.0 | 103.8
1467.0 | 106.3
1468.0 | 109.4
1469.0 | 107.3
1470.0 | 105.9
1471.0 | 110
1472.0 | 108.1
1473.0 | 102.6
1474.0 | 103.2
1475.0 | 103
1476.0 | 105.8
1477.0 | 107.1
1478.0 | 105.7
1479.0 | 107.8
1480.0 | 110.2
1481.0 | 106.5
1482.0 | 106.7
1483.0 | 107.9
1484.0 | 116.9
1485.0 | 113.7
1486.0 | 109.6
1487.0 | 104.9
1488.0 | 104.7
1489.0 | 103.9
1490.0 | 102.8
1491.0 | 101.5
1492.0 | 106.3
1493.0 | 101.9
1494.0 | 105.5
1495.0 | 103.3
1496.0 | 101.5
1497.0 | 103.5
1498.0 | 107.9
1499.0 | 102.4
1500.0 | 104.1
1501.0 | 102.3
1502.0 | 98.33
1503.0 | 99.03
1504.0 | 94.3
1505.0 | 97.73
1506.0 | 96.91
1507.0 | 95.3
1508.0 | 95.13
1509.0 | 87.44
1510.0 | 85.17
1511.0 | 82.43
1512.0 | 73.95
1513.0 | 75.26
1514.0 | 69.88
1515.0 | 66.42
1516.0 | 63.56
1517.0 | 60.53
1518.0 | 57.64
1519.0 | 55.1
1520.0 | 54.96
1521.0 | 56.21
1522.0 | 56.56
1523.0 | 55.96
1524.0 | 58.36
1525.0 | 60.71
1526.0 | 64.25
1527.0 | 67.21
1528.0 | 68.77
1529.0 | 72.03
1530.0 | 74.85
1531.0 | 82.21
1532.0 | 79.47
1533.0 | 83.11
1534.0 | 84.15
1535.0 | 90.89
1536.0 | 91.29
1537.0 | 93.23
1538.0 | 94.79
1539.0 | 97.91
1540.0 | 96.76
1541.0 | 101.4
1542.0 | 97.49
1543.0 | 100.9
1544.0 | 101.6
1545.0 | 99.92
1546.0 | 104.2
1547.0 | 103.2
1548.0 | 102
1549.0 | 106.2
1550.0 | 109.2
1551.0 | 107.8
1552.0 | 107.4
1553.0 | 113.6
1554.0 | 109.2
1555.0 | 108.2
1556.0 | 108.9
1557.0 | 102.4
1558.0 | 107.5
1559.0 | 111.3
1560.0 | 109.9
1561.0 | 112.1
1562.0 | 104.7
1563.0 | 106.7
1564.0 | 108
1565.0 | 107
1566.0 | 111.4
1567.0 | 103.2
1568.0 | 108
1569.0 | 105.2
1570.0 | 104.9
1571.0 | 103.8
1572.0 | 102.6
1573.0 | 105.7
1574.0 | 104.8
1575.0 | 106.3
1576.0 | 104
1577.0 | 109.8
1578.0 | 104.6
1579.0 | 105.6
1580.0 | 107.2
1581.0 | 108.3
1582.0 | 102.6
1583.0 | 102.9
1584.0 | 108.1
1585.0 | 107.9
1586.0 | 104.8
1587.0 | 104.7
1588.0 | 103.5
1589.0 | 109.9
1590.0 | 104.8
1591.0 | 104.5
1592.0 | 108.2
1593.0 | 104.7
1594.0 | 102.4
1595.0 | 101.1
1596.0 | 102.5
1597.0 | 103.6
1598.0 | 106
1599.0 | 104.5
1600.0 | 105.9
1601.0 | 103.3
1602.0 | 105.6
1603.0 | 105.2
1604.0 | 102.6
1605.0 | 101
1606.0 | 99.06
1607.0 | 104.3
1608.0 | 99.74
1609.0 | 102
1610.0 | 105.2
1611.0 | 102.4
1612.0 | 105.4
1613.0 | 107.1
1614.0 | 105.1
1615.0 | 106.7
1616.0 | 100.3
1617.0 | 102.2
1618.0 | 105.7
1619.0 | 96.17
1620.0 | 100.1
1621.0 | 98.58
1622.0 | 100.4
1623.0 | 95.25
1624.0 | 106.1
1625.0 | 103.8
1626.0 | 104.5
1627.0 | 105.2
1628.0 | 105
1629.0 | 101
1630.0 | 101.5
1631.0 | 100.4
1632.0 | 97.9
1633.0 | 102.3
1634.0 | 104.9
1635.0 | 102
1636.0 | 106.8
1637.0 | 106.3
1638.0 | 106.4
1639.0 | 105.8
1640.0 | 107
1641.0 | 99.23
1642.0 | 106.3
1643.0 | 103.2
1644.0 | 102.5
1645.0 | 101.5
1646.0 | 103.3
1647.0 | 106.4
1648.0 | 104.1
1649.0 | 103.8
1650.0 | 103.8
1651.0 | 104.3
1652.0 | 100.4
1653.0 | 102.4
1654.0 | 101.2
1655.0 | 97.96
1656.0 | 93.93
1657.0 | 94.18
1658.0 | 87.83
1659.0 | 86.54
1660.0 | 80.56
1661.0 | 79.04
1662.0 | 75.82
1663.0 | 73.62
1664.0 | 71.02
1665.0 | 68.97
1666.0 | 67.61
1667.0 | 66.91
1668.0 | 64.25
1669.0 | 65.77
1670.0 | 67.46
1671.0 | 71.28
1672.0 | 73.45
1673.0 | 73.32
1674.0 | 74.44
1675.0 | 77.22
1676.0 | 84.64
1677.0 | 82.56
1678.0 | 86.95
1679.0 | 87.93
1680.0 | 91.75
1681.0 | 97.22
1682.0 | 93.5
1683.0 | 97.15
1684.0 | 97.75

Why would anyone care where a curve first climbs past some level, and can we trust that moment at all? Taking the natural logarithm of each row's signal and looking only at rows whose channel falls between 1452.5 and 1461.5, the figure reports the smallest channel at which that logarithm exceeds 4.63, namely 1454.0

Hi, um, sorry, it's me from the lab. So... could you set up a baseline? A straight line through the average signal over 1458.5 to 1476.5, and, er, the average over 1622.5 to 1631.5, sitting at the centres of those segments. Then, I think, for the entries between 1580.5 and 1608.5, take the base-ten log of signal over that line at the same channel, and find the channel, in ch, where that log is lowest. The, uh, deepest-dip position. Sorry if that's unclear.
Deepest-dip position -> 1606.0 ch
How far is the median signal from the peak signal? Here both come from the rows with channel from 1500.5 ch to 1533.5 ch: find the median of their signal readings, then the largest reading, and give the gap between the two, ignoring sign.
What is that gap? 28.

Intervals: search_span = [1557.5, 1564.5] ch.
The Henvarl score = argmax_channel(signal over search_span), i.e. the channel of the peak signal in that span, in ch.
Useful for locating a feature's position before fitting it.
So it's 1561.0 ch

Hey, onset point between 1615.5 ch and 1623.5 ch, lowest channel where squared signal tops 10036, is 1616.0 ch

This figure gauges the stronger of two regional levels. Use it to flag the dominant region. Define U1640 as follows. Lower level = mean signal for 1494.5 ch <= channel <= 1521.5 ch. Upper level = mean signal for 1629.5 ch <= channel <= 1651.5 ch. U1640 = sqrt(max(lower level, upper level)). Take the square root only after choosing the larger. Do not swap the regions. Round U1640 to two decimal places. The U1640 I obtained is 10.18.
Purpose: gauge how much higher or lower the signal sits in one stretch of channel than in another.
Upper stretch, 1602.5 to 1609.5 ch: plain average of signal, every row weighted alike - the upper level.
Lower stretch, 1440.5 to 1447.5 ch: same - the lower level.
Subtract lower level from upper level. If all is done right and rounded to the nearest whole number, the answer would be 1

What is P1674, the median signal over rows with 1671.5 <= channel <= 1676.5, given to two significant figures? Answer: 74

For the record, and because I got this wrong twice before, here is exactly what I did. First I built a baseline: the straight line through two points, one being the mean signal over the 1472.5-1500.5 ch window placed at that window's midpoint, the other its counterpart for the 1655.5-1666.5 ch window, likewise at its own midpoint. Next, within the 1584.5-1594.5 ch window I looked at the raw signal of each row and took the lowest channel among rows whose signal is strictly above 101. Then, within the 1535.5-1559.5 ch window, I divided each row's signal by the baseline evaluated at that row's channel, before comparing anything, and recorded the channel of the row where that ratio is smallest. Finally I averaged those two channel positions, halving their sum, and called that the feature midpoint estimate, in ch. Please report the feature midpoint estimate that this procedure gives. 1560.5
